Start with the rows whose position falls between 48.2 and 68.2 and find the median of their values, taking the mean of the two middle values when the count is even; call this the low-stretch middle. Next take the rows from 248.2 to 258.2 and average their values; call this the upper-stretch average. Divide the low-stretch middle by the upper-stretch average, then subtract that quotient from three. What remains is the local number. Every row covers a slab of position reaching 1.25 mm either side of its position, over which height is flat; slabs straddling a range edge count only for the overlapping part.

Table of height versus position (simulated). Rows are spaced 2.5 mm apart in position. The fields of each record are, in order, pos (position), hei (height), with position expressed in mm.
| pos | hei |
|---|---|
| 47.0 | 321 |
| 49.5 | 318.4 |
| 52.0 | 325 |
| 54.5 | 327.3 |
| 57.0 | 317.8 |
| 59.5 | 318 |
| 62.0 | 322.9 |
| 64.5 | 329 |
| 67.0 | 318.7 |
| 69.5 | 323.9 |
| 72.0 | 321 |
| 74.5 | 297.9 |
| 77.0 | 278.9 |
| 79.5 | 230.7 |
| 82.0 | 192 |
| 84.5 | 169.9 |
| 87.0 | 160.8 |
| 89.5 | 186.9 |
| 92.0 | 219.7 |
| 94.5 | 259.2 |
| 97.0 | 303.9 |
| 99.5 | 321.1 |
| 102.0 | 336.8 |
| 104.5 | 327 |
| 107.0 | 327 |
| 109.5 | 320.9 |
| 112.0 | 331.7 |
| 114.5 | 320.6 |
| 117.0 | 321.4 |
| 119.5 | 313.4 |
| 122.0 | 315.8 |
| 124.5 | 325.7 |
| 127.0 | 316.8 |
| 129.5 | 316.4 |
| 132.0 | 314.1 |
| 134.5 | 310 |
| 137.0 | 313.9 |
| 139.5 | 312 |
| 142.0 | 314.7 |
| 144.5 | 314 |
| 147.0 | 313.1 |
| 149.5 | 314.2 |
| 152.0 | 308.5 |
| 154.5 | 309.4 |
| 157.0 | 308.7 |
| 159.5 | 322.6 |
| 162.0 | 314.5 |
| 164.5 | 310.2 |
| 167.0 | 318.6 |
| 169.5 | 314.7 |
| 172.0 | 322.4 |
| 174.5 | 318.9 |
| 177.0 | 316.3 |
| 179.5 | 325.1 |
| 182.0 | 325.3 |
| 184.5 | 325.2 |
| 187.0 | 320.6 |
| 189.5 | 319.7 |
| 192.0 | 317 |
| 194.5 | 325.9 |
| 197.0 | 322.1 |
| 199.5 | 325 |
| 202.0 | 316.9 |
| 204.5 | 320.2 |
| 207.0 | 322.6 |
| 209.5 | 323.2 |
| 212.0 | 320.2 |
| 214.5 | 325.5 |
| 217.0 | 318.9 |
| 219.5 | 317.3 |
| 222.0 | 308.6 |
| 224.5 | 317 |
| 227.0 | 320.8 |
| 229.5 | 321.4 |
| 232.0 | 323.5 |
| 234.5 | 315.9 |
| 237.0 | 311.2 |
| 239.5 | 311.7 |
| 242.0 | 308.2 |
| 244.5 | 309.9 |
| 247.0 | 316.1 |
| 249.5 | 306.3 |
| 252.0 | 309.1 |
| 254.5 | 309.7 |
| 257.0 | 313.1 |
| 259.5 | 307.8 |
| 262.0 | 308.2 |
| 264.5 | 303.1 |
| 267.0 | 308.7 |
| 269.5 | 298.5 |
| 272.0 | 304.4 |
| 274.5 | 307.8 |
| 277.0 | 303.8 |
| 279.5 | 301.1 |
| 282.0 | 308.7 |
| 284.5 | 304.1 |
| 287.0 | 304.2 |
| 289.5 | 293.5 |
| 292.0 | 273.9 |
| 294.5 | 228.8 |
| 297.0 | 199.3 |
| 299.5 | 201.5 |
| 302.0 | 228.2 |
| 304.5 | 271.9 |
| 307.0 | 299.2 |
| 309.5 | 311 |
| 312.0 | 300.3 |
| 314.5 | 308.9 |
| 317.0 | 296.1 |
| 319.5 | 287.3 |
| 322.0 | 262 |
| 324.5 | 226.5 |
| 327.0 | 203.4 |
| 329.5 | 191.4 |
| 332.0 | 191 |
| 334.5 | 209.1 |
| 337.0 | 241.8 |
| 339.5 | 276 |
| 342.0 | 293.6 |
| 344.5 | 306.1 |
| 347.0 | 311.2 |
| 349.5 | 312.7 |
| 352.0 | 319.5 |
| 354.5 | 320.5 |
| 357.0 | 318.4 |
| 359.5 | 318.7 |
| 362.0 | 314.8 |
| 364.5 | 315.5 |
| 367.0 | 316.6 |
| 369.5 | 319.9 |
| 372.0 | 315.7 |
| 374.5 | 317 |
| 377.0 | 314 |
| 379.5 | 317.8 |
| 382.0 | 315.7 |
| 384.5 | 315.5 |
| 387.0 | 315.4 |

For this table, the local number 1.96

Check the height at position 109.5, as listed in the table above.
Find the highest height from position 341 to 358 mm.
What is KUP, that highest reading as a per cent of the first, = 100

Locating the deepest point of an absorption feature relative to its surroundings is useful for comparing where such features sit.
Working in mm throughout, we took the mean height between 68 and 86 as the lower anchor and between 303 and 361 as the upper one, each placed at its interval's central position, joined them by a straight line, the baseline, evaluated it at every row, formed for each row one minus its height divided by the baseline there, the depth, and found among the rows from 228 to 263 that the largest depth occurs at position 249.5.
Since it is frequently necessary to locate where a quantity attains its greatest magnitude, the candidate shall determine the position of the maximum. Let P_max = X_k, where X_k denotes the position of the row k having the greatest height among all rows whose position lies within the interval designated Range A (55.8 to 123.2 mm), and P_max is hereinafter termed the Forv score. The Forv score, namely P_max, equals 102.0 mm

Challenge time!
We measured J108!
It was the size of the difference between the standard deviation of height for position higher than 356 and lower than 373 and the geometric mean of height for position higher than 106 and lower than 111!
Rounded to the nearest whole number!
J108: 322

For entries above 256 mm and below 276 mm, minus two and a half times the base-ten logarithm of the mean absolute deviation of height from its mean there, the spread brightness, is -1.3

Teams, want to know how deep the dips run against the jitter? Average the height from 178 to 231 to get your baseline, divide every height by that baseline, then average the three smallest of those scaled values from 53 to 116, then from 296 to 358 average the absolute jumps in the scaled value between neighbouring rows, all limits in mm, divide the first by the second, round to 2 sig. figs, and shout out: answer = 11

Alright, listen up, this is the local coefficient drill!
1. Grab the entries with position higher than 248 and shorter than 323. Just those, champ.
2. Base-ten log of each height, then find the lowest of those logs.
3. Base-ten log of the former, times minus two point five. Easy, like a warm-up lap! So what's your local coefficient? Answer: -0.904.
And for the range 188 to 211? -0.995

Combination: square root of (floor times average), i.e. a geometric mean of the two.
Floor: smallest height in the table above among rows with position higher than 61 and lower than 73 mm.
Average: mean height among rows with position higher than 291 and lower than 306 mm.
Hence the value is 273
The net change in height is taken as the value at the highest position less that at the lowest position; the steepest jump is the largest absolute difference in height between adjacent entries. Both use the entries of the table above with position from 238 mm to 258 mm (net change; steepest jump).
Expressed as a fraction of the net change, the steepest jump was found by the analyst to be 7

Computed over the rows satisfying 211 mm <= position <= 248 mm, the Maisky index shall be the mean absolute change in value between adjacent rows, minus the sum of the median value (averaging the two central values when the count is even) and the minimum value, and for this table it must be -621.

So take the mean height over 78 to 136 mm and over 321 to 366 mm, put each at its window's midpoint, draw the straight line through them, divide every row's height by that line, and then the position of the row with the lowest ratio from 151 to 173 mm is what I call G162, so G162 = 152.0 mm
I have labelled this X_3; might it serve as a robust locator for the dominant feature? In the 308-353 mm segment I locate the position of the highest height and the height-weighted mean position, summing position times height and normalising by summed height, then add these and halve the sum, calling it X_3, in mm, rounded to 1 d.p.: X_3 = 341.5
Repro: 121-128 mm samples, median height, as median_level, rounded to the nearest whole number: 317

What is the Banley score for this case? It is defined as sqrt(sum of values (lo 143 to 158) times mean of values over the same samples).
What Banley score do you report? 763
